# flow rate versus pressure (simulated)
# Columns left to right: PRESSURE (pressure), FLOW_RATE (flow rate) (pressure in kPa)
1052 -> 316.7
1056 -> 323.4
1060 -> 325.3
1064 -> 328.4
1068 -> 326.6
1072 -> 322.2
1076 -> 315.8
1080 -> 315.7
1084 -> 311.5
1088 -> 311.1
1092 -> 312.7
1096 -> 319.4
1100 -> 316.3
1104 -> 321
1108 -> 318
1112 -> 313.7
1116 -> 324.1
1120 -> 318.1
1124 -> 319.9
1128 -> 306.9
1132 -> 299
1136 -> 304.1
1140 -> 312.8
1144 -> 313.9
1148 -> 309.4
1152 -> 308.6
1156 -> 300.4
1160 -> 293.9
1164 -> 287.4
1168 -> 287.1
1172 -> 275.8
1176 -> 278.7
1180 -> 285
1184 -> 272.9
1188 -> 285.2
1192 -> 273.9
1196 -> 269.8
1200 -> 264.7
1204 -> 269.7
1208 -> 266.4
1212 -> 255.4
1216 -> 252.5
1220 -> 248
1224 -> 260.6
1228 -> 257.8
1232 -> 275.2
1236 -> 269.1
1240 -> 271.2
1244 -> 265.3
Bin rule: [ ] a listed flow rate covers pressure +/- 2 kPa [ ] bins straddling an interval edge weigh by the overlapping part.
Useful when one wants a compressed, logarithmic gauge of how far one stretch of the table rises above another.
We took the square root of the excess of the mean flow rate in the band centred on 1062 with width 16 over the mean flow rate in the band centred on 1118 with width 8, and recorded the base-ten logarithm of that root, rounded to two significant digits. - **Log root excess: 0.34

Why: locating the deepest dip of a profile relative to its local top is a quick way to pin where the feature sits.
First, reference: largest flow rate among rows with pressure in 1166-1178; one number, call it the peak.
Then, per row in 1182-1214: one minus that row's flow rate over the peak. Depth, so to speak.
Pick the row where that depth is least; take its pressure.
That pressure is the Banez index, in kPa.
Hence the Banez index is 1188 kPa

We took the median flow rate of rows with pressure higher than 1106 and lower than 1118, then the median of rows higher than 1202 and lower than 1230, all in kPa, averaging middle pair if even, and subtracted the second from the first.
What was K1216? 60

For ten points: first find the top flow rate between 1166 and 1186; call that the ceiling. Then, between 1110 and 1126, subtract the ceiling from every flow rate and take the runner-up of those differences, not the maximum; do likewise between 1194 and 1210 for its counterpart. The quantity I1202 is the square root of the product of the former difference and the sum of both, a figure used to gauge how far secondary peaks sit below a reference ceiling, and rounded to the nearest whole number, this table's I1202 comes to 22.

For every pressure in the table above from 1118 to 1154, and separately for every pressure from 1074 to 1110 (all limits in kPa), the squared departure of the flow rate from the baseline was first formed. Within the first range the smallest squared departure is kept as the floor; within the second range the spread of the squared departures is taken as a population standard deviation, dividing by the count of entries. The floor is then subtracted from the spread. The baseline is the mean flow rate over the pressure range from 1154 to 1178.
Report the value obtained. 47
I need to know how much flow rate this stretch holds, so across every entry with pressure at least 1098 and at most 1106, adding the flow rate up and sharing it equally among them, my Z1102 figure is 319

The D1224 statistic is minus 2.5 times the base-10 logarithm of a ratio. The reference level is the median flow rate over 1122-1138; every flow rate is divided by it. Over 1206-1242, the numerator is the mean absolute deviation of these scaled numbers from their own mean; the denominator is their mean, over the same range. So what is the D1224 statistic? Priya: 3.83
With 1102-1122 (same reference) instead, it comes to 5.12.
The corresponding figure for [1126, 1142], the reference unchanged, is 4.67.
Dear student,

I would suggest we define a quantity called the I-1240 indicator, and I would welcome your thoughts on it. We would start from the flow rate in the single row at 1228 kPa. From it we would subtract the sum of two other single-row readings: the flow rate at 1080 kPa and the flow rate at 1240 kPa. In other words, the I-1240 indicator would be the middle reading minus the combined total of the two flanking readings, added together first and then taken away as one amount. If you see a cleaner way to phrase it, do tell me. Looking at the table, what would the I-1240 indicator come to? -329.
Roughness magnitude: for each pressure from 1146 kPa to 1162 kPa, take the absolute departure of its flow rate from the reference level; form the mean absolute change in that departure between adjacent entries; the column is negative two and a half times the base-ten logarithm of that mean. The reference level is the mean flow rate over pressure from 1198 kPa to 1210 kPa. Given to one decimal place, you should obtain -1.8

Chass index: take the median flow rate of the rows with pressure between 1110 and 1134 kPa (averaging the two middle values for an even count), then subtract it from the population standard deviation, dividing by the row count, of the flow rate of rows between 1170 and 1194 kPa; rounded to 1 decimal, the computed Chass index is -311.0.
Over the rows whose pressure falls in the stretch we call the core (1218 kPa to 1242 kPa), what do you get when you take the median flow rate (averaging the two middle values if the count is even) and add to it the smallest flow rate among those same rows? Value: 513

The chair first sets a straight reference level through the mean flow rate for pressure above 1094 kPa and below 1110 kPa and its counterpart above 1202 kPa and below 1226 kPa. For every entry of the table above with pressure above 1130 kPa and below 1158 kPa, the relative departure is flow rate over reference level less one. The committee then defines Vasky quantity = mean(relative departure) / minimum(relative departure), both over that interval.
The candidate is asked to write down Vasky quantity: -3.0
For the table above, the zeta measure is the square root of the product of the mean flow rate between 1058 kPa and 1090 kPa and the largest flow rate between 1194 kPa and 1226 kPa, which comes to 294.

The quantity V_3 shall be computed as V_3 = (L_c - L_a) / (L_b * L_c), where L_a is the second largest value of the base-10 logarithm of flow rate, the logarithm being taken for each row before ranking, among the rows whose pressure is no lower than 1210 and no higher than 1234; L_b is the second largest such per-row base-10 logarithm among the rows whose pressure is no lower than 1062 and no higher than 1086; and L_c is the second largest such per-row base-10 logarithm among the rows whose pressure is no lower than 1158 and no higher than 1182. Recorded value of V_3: 0.0069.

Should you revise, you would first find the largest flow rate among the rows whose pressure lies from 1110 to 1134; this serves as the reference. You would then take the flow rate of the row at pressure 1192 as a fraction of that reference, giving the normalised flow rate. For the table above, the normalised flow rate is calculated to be 0.845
